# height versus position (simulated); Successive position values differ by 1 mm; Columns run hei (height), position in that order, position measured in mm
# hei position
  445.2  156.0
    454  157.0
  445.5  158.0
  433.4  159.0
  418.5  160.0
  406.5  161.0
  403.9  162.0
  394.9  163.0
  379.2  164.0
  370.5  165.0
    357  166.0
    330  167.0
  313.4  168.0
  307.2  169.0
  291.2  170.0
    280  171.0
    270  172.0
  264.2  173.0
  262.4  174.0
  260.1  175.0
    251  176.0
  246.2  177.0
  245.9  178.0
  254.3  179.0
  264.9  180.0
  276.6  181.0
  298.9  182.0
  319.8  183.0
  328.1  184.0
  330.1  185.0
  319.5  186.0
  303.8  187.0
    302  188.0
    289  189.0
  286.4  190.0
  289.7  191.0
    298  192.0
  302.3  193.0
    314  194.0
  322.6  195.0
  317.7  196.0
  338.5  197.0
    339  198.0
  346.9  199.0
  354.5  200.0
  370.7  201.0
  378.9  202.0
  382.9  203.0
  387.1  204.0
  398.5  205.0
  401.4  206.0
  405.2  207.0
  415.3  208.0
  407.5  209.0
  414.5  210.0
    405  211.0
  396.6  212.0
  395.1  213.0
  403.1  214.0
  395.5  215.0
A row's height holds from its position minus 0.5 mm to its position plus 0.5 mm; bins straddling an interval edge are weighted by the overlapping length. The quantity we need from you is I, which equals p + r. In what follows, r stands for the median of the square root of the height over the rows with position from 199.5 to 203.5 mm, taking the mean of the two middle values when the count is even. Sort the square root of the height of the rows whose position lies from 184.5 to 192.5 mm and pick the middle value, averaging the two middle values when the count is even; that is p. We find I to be 36.7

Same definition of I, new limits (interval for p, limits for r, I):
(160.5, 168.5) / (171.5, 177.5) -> 35.5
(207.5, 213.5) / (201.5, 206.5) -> 39.8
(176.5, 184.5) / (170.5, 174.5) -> 32.8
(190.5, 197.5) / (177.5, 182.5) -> 34.0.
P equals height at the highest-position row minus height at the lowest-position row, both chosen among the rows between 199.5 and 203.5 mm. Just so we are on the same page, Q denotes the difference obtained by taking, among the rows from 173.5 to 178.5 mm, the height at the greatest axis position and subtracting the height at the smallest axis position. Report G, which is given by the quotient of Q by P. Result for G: -0.6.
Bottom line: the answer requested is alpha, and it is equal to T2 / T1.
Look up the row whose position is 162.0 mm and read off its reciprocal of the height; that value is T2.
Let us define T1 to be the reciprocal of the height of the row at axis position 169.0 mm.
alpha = 0.76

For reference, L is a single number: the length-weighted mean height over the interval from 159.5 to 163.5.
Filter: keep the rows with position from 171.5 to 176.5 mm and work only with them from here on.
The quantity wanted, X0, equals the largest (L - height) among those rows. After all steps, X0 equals 155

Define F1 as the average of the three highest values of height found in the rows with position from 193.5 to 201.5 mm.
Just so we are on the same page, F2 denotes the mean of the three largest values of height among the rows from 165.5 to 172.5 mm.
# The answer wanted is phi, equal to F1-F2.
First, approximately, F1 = 357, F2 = 333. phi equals 24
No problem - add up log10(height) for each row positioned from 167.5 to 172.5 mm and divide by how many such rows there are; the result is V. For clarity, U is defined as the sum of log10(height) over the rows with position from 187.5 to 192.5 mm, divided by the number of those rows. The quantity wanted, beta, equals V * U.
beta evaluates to 6.1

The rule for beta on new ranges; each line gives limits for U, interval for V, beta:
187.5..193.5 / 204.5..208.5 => 6.4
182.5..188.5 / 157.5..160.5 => 6.6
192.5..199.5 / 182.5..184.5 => 6.3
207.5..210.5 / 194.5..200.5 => 6.6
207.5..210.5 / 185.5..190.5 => 6.5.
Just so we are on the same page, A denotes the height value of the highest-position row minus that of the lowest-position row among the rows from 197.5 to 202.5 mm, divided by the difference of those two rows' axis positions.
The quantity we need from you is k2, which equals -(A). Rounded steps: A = 10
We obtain -10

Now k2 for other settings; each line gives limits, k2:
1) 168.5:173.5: 11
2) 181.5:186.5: -5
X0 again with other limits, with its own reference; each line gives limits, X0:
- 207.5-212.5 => 9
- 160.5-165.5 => 35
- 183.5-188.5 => 104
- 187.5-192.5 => 120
